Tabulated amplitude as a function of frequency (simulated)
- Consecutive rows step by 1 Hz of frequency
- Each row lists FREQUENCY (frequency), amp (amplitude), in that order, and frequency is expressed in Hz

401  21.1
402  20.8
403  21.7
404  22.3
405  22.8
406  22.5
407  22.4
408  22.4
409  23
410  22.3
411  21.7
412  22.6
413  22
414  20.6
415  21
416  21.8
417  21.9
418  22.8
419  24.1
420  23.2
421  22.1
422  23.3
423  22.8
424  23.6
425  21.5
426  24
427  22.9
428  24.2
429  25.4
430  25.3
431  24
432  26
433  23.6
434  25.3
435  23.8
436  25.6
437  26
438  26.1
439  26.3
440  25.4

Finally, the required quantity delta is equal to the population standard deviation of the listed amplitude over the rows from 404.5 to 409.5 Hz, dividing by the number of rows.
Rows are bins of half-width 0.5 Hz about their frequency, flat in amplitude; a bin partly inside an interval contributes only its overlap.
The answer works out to 0.24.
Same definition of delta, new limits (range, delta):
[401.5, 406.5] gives 0.71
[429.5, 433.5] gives 0.97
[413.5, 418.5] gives 0.77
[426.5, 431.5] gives 0.92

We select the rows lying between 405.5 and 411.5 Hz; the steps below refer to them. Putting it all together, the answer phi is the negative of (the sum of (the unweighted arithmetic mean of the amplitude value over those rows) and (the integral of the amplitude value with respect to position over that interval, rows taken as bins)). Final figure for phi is -157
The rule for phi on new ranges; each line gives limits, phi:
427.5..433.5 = -173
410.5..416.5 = -151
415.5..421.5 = -159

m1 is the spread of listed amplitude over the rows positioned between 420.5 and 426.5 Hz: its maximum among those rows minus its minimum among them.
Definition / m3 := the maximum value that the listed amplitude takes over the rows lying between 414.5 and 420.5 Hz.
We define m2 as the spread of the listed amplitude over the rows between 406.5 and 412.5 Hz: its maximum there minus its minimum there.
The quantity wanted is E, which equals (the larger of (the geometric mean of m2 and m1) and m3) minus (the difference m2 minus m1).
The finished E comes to 25.3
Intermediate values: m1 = 2.50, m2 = 1.3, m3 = 24.1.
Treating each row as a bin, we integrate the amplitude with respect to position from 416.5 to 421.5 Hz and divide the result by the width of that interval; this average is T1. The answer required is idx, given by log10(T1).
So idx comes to 1.36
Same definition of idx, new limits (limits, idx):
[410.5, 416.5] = 1.33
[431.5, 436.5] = 1.40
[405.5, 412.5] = 1.35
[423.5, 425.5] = 1.35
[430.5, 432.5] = 1.40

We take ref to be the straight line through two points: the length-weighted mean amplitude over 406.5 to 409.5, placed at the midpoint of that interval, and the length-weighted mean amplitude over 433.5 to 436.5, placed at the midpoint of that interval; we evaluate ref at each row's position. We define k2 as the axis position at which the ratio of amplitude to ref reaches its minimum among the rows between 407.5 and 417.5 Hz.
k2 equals 414 Hz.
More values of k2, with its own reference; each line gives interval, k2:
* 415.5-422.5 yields 421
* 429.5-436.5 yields 433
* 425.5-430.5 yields 427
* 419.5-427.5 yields 425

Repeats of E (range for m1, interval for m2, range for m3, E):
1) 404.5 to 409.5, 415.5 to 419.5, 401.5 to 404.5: 20.6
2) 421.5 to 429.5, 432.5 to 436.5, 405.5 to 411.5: 24.9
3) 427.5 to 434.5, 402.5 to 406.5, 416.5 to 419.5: 25.4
